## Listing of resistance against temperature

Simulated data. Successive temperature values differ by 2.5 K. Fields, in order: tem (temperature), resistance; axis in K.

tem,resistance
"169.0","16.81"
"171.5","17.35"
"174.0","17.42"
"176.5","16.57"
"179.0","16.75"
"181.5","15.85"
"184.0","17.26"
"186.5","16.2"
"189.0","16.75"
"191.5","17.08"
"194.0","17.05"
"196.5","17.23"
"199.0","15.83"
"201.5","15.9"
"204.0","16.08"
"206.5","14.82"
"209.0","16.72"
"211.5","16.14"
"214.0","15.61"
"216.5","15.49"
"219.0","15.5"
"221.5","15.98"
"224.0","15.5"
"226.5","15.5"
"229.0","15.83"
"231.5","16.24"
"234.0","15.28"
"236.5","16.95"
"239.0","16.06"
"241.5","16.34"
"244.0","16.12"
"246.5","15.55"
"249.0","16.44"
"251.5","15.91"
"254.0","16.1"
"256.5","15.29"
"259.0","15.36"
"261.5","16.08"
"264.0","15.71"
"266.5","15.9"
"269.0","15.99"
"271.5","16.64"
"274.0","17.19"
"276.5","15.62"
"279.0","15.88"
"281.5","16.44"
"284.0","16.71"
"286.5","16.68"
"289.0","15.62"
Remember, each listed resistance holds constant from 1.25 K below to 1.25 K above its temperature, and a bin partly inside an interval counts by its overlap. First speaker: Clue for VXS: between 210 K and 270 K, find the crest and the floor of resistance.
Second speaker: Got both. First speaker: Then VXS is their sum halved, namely 16.1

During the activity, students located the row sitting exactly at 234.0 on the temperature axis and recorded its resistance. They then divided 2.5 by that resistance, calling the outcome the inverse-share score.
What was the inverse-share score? 0.164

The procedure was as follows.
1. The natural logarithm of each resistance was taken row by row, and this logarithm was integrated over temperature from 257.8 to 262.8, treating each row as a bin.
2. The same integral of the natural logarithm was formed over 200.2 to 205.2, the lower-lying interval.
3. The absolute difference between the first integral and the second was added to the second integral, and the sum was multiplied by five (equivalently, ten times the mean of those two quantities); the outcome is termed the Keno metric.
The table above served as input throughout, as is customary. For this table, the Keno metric 69.7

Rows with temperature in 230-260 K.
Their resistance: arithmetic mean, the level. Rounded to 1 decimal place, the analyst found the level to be 16.0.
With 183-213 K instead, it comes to 16.4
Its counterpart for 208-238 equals 15.9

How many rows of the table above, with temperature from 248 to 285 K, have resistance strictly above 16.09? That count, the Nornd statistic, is 6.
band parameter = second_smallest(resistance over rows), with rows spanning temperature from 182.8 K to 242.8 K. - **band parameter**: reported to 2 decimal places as 15.28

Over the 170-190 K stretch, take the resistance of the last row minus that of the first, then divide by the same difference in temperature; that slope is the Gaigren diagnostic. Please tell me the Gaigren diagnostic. -0.03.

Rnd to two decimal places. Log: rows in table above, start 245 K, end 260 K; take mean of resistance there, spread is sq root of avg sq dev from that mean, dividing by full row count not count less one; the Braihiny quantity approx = 0.41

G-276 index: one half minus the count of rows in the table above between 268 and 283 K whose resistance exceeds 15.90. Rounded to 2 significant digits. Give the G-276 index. -3.5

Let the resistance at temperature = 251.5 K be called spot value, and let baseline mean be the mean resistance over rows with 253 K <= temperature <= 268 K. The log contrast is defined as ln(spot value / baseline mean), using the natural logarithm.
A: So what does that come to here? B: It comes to 0.011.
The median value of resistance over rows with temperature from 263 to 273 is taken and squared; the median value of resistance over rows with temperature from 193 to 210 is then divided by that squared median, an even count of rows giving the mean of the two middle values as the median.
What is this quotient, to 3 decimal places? 0.063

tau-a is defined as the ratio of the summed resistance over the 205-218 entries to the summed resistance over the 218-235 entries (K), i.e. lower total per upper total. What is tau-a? 0.72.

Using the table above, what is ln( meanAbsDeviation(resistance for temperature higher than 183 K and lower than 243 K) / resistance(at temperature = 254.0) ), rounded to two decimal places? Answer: -3.40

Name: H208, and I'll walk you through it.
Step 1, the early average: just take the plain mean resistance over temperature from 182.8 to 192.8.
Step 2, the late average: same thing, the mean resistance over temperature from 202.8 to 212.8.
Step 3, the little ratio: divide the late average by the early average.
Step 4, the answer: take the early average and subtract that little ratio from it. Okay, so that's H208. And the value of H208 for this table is 15.9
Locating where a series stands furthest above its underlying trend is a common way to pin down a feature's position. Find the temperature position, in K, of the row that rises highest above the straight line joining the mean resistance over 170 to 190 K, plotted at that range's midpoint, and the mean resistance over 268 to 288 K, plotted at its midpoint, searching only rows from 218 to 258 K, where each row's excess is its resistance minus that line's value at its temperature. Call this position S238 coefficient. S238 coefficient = 236.5 K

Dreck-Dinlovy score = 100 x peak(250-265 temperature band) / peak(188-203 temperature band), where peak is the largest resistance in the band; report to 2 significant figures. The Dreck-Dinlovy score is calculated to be 93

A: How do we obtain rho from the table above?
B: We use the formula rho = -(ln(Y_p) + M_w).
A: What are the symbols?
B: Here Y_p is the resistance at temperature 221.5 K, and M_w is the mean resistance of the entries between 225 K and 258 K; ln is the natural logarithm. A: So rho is -18.7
